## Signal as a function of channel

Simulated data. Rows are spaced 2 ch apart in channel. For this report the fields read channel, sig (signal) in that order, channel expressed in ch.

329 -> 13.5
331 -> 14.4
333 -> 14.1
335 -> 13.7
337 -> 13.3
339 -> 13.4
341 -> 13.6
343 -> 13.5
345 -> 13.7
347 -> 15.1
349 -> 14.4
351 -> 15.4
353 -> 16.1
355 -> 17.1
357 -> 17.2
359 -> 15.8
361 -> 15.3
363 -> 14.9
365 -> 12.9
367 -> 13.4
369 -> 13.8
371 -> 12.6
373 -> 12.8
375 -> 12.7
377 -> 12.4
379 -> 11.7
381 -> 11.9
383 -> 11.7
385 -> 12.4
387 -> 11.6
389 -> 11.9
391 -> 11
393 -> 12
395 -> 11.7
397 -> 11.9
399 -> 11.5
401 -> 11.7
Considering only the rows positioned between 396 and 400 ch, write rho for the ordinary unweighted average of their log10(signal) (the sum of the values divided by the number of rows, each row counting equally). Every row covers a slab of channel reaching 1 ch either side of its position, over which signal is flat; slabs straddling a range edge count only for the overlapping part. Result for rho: 1.07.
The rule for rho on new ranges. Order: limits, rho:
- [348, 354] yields 1.18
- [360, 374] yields 1.13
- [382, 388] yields 1.08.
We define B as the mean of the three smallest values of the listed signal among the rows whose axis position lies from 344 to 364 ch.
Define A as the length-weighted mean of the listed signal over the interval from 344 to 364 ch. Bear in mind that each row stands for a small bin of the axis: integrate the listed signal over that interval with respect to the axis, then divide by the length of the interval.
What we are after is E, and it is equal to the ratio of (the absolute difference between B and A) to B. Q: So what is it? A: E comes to 0.081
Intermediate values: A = 15.5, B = 14.3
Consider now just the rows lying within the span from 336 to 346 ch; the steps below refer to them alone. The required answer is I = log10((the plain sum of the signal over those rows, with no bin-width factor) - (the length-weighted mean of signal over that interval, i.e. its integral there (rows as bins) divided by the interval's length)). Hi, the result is 1.73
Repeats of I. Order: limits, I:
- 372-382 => 1.69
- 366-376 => 1.72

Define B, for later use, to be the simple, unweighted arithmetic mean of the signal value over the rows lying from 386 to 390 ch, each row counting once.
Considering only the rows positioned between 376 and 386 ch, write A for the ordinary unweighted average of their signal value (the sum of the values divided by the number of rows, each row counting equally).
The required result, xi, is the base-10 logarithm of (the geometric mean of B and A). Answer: 1.075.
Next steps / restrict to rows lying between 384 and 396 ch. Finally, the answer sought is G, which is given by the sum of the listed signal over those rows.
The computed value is 71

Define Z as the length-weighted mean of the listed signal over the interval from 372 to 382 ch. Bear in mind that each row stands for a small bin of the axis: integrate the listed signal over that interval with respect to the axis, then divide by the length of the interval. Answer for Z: 12.3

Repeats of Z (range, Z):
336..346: 13.5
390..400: 11.6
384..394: 11.8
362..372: 13.5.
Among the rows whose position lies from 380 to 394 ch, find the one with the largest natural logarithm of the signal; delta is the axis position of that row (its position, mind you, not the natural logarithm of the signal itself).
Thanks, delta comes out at 385 ch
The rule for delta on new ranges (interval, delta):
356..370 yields 357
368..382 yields 369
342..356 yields 355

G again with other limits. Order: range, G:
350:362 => 97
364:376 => 78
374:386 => 73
